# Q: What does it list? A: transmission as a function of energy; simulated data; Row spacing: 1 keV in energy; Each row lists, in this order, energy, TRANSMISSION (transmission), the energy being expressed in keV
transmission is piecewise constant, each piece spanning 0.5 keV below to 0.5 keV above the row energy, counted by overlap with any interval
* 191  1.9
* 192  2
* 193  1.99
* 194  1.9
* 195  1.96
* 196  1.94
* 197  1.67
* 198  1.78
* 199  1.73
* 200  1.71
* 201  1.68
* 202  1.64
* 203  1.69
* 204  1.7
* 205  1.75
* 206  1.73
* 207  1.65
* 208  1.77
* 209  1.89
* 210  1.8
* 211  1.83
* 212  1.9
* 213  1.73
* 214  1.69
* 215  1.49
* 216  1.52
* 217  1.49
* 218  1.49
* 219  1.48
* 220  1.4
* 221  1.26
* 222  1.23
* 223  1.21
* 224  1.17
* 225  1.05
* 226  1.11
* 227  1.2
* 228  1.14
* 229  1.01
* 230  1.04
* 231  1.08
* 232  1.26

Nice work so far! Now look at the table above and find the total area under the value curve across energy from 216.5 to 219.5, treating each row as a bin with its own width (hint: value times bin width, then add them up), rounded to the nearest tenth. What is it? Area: 4.5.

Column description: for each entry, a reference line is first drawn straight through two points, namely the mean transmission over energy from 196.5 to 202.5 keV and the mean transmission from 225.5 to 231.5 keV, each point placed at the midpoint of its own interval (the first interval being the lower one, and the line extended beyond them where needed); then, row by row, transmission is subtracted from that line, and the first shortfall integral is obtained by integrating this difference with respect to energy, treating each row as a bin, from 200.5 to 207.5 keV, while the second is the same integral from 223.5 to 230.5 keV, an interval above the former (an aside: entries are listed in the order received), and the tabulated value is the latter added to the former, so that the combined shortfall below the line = -0.41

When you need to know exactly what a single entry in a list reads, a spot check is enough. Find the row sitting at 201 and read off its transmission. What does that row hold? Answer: 1.68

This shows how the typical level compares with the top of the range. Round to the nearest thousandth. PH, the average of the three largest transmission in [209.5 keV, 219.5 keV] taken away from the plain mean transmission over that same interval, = -0.201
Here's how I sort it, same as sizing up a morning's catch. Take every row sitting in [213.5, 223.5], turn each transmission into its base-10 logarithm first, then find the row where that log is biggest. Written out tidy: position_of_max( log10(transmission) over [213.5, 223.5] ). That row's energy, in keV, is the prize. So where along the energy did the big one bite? 214 keV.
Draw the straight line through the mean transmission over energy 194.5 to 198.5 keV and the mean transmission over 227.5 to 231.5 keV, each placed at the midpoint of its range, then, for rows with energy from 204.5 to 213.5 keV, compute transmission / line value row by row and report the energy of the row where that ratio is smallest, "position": 207 keV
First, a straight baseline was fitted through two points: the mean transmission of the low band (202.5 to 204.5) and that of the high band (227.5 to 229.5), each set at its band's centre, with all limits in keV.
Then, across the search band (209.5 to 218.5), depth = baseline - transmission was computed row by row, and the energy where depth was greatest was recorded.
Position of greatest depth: 215 keV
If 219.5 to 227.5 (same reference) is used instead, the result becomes 225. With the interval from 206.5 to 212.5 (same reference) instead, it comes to 207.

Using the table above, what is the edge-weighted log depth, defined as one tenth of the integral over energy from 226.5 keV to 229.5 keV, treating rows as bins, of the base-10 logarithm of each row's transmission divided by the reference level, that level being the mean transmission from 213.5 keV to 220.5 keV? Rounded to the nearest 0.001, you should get -0.040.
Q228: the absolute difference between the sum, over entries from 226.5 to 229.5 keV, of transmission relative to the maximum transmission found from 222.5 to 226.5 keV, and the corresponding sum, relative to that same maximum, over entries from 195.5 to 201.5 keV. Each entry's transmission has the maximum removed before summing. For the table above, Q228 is 3.5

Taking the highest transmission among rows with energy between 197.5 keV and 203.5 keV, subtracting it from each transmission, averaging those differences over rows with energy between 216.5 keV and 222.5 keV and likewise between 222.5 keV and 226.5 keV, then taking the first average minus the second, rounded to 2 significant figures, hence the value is 0.26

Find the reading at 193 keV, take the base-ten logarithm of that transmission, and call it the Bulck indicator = 0.30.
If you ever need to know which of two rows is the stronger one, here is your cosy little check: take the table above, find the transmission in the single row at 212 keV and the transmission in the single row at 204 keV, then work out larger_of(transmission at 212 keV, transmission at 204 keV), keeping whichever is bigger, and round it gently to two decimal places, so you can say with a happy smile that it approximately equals 1.90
